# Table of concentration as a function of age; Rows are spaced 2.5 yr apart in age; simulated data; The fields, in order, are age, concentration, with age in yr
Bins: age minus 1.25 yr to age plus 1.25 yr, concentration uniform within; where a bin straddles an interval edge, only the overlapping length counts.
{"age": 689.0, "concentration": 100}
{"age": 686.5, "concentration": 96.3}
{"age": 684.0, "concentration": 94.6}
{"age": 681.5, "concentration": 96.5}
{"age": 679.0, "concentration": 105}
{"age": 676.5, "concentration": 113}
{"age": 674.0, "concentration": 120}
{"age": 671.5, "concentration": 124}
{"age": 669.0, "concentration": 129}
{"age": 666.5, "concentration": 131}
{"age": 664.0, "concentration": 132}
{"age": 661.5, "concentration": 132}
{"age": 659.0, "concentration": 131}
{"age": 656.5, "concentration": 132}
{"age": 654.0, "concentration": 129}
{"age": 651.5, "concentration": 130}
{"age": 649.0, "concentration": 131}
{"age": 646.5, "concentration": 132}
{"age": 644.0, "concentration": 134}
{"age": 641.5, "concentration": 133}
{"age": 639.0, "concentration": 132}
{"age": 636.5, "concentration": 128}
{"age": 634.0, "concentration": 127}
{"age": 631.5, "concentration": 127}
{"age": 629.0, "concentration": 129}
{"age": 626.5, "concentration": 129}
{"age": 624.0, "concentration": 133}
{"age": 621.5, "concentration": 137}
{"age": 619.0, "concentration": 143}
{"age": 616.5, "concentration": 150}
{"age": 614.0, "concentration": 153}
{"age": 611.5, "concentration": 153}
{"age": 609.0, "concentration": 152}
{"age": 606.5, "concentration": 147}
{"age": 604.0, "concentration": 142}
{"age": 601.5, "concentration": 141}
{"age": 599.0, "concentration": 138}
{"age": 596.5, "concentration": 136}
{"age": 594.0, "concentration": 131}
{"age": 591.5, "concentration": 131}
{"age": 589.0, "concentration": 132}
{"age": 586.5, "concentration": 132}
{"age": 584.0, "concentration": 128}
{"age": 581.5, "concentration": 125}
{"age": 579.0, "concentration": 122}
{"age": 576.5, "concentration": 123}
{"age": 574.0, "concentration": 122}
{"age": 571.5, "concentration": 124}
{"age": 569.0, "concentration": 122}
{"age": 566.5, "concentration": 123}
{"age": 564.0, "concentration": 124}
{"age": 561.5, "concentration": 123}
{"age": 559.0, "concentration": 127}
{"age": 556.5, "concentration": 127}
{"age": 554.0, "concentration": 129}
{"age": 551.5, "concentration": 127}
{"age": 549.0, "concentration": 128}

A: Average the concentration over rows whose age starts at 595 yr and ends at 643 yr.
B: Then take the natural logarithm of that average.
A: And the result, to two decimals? 4.93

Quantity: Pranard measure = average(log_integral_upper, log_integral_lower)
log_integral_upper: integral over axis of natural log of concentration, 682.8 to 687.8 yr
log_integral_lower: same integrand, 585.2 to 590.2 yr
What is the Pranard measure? 23.6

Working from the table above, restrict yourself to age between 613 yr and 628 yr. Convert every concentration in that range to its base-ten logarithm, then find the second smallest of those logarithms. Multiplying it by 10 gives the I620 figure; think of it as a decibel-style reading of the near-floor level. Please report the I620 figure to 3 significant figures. 21.2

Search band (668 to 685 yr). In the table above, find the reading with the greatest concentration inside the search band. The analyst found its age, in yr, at 669.0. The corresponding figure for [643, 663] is 644.0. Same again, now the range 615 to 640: 616.5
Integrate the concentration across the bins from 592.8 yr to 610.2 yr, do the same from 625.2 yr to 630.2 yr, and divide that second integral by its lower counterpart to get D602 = 0.3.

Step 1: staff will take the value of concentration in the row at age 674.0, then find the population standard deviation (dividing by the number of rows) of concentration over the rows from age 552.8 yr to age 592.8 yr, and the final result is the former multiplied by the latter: 420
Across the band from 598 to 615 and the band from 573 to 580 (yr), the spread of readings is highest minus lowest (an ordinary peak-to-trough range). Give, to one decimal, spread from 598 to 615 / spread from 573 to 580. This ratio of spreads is 15.0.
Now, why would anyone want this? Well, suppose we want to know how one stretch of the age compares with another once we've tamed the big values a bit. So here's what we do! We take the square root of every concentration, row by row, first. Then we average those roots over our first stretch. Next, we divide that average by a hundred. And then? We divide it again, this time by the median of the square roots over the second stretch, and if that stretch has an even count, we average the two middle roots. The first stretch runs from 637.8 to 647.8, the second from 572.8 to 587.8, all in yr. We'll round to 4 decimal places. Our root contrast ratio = 0.0103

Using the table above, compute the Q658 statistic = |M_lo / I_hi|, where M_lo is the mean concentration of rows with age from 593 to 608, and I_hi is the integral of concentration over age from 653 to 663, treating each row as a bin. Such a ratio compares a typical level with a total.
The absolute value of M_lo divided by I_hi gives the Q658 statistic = 0.11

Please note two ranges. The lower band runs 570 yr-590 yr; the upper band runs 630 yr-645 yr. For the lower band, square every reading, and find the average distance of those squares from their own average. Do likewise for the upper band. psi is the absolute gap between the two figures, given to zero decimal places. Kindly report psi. 152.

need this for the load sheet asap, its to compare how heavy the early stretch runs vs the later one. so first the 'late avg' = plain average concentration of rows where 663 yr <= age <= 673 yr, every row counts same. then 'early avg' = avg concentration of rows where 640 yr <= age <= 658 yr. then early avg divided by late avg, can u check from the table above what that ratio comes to 1.02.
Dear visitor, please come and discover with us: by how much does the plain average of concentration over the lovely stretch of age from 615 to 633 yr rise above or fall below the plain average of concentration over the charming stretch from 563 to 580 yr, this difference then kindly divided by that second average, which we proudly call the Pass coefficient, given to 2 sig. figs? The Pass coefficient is 0.10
